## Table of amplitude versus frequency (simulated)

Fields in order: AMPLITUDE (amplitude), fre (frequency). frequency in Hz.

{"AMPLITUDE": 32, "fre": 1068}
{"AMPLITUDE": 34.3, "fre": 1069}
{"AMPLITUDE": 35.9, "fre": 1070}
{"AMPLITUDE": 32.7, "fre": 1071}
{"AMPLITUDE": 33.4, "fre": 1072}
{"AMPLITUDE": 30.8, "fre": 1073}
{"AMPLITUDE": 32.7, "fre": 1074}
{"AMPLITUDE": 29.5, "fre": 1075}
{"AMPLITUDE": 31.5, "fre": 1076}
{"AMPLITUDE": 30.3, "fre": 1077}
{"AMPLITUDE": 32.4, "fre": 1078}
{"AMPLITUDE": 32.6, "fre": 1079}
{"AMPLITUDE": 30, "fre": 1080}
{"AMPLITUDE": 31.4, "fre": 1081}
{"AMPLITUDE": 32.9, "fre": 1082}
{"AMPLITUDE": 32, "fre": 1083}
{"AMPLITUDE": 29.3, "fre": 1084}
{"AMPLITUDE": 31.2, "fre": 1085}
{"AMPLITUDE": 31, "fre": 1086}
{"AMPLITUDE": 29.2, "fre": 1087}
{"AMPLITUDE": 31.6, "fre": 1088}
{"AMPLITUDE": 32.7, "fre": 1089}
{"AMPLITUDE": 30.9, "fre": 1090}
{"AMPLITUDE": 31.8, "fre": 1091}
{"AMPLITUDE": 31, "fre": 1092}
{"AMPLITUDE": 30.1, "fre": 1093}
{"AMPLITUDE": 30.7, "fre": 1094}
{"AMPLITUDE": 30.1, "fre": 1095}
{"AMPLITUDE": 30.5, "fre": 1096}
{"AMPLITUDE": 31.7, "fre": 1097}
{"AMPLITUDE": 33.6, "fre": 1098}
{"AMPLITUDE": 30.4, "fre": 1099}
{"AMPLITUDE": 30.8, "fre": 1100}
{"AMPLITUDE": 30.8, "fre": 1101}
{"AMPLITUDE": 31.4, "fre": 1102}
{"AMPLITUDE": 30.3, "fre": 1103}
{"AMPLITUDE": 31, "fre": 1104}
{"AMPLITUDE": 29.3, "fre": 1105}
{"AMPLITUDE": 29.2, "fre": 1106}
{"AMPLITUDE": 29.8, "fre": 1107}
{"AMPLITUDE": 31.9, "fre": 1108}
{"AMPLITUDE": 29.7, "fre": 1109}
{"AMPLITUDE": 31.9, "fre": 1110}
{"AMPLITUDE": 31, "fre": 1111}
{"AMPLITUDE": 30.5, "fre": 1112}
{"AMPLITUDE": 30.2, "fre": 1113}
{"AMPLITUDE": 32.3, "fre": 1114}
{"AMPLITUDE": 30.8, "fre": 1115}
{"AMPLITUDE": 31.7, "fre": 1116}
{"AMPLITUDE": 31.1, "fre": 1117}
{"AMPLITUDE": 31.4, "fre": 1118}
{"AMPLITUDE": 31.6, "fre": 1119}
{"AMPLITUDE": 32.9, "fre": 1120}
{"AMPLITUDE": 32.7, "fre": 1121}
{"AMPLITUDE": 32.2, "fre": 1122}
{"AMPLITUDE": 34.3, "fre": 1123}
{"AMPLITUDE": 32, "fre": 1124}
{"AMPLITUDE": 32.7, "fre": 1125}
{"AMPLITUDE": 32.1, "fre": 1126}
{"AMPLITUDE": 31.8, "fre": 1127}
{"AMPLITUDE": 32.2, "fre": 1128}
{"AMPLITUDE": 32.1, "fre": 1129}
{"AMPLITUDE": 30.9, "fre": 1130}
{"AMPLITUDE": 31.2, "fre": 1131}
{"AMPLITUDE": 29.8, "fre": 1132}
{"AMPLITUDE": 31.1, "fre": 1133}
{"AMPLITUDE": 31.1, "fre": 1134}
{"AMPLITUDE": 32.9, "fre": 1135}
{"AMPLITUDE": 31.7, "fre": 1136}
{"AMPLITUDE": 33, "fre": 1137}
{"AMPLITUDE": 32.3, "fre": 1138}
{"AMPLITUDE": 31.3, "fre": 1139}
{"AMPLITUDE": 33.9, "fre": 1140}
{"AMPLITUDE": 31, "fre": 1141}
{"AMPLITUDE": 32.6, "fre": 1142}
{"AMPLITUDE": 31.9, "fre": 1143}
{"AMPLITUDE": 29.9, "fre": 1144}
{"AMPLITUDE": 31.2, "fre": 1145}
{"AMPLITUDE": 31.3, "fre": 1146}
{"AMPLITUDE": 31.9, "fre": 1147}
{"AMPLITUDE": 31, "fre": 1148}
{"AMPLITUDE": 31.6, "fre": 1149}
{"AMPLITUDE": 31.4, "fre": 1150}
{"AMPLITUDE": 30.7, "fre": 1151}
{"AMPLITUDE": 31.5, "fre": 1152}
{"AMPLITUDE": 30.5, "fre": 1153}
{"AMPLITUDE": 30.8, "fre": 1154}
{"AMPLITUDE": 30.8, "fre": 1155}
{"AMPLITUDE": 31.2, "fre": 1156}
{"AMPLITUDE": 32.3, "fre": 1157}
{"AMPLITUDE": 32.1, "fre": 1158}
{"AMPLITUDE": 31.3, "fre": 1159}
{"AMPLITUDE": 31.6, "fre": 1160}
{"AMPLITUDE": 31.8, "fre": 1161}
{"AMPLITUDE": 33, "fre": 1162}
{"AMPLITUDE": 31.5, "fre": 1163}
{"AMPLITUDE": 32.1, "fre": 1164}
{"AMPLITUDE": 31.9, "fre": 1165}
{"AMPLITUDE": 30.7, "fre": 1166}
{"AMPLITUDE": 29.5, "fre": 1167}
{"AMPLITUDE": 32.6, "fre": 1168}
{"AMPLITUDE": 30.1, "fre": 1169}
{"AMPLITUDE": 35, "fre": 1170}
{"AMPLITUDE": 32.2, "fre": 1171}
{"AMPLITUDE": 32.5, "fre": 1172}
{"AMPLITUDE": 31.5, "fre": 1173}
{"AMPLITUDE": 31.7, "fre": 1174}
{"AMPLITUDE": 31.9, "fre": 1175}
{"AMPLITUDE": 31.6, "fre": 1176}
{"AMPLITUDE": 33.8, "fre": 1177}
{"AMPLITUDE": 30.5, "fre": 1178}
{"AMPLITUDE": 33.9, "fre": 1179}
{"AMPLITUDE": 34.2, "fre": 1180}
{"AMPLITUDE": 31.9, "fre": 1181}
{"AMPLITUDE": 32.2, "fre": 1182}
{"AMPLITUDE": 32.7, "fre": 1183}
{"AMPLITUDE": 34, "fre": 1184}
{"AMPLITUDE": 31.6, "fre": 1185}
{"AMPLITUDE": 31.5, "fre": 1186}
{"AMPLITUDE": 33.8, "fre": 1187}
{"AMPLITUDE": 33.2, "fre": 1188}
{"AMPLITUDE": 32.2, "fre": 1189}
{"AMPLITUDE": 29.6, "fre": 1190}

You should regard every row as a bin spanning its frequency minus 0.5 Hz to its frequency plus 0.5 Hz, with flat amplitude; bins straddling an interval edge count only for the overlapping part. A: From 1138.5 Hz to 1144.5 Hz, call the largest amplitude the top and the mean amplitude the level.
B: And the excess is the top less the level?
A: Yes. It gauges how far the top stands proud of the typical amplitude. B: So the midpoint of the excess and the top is 18.0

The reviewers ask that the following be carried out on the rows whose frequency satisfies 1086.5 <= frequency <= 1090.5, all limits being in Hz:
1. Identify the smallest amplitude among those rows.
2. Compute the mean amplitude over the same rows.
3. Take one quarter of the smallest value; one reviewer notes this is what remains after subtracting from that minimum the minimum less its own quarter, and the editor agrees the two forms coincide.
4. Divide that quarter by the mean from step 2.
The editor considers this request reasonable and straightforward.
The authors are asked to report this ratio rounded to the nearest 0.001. 0.235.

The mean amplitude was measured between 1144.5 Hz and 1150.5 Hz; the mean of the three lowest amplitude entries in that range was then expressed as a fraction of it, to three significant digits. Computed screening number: 0.993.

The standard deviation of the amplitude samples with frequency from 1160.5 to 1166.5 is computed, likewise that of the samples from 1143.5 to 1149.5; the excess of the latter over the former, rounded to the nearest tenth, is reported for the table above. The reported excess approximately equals -0.1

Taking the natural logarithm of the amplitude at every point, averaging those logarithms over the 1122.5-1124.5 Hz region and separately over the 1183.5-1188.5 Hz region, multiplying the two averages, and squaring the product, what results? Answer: 149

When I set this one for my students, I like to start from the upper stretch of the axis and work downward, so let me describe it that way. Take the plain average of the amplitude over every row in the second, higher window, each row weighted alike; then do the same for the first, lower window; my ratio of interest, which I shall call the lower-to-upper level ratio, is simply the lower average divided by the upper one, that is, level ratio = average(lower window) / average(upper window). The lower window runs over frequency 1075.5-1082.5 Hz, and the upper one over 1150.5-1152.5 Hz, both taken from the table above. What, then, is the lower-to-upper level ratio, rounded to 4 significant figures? 1.016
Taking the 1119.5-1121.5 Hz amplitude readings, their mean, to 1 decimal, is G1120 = 32.8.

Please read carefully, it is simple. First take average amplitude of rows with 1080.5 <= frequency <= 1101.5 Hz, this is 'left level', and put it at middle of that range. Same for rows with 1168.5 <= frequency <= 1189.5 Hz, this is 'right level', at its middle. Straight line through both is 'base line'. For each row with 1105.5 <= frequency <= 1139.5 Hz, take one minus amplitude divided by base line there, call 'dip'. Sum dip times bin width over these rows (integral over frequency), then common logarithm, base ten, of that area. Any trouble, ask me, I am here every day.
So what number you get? -1.3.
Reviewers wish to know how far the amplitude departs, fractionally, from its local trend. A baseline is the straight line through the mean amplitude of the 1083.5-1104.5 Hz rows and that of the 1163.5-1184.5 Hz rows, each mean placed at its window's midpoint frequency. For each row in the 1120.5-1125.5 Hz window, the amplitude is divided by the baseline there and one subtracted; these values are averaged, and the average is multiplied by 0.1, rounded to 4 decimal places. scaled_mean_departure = 0.0044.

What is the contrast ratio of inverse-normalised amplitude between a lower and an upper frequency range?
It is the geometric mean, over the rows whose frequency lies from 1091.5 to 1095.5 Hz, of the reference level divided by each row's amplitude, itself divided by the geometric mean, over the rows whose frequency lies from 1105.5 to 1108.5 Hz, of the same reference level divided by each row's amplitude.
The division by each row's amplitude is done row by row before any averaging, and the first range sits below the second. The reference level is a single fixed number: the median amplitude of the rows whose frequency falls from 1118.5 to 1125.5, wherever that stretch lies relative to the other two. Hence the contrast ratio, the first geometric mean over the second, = 0.99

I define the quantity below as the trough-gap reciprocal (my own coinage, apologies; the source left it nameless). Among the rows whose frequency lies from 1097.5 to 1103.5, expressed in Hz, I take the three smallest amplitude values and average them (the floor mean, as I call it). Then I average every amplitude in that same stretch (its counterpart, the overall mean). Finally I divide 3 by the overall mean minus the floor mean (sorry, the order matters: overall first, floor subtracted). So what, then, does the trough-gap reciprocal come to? 4.2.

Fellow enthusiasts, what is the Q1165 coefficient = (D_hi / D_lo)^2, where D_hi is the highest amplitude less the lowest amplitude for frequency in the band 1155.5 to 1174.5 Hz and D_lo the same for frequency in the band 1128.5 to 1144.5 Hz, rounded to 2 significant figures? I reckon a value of 1.8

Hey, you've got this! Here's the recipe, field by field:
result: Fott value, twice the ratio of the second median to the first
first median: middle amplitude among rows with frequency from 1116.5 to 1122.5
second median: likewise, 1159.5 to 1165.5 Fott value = 2.00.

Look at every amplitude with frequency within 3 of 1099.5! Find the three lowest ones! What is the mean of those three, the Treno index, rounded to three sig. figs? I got 30.7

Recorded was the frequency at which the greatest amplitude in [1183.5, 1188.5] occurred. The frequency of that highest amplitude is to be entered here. 1184 Hz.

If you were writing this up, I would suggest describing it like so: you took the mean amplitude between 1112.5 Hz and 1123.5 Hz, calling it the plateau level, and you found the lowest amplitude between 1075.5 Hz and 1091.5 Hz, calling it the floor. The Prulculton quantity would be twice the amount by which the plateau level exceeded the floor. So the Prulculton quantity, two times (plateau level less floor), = 5.45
